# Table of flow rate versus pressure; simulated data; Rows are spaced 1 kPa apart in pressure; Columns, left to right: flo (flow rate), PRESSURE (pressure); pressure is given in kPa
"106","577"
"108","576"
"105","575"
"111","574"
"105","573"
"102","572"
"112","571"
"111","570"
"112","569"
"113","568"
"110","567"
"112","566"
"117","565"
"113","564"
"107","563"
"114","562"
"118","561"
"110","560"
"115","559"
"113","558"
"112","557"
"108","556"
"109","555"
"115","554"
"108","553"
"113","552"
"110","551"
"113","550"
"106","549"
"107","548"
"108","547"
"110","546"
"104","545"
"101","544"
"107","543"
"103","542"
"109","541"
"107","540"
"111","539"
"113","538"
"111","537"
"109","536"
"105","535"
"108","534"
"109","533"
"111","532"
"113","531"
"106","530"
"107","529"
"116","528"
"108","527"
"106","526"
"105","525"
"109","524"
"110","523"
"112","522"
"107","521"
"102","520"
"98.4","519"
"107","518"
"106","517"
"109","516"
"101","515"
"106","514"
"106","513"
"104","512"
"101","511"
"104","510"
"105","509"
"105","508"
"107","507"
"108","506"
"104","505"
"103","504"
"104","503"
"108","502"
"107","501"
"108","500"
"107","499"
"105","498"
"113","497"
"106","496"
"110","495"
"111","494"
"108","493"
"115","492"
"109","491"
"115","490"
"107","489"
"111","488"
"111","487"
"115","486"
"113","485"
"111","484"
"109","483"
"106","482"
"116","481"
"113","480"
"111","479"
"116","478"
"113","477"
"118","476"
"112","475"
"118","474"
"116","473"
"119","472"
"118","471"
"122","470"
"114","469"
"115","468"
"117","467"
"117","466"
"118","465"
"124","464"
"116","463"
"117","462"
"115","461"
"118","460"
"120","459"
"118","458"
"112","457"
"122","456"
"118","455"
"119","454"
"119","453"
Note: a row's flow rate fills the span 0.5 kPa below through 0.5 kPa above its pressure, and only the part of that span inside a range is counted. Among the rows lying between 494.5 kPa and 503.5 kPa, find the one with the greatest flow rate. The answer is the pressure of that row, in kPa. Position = 497 kPa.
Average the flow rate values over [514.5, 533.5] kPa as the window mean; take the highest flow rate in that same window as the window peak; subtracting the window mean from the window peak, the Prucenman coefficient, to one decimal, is 8.5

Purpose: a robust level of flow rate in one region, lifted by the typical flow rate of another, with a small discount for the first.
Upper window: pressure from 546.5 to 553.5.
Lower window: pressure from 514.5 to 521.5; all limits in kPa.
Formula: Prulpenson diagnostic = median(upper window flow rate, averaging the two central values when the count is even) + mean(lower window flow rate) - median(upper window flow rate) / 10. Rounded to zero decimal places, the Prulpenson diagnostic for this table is 202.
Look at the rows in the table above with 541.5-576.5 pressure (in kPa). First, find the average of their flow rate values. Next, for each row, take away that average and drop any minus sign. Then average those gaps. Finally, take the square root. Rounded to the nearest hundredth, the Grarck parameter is 1.83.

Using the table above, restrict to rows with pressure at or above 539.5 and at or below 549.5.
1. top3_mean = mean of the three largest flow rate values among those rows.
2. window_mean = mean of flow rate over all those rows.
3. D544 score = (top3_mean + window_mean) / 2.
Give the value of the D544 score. 108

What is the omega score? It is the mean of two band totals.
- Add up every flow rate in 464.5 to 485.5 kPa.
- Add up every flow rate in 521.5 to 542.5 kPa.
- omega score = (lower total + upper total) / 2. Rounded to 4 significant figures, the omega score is 2350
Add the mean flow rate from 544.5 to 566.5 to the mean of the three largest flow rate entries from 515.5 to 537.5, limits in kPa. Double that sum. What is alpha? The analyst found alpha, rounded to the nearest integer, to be 449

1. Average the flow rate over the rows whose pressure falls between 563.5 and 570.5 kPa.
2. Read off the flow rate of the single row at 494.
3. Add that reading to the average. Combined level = 223.6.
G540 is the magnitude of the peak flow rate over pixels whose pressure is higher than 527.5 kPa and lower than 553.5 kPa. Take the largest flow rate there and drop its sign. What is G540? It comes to 116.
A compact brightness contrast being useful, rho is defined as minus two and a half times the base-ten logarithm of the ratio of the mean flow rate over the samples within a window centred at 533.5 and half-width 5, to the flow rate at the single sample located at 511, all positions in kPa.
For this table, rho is -0.085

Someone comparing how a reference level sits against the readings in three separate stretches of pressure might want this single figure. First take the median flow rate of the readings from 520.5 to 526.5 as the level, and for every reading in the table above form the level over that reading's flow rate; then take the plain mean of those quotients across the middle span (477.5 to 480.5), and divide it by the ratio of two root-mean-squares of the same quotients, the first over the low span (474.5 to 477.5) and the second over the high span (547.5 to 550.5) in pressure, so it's 1.00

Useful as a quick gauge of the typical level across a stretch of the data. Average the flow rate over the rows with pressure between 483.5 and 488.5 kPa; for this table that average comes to 112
